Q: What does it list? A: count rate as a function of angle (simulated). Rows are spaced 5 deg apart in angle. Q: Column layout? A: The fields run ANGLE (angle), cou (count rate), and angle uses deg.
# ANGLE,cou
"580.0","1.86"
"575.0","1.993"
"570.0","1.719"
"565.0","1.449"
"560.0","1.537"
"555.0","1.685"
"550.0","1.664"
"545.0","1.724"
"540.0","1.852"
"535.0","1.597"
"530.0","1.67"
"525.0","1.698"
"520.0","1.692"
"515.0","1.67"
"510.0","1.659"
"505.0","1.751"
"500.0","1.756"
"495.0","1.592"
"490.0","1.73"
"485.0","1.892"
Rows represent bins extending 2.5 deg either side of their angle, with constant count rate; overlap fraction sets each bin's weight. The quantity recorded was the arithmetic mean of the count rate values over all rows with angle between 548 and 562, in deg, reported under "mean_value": 1.63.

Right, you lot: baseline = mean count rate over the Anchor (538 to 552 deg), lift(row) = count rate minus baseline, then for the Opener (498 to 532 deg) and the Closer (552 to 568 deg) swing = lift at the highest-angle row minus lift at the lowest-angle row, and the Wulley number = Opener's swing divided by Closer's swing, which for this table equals 0.4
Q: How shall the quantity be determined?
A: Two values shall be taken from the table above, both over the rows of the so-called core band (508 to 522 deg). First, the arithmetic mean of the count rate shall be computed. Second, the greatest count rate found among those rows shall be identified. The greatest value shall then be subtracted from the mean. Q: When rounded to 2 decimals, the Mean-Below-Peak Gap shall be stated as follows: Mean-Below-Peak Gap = -0.02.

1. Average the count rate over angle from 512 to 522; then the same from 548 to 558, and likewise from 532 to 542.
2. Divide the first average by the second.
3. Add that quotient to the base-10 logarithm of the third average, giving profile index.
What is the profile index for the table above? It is 1.241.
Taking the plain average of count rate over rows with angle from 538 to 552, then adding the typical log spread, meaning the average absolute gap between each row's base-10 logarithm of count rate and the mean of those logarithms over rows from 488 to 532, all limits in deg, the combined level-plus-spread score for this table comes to 1.76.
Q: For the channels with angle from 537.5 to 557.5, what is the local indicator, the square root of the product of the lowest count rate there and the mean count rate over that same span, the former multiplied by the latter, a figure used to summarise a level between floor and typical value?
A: 1.70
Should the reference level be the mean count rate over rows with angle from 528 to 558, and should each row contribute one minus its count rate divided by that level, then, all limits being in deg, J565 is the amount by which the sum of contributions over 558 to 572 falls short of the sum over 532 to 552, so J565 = -0.26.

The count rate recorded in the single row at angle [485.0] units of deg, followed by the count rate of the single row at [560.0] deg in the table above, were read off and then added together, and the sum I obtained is 3.43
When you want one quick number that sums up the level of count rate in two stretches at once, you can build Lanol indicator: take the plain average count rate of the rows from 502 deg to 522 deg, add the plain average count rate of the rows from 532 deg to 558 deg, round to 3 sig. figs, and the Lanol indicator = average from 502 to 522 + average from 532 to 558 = 3.40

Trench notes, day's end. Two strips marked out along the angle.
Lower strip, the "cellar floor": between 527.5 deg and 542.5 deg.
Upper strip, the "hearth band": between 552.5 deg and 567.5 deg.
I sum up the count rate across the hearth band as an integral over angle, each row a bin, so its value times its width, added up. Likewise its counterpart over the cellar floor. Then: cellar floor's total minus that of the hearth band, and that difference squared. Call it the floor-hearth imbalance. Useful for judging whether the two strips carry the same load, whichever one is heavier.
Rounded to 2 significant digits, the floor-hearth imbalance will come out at 5.0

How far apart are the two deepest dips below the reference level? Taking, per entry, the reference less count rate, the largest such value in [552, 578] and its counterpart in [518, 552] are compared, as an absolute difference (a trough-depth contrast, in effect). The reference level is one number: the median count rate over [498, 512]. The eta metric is 0.148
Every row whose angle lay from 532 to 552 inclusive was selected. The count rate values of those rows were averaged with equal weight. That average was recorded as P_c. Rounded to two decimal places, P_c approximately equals 1.71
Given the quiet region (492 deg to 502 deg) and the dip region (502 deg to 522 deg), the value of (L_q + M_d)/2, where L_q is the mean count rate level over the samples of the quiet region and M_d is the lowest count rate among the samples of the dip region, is 1.67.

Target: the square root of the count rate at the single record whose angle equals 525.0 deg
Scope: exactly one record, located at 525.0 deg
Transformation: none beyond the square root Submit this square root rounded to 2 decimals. 1.30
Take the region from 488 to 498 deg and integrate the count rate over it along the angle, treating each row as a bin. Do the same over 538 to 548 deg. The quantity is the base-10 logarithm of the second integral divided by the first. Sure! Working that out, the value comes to 0.03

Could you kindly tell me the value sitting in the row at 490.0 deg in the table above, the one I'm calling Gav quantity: 1.73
